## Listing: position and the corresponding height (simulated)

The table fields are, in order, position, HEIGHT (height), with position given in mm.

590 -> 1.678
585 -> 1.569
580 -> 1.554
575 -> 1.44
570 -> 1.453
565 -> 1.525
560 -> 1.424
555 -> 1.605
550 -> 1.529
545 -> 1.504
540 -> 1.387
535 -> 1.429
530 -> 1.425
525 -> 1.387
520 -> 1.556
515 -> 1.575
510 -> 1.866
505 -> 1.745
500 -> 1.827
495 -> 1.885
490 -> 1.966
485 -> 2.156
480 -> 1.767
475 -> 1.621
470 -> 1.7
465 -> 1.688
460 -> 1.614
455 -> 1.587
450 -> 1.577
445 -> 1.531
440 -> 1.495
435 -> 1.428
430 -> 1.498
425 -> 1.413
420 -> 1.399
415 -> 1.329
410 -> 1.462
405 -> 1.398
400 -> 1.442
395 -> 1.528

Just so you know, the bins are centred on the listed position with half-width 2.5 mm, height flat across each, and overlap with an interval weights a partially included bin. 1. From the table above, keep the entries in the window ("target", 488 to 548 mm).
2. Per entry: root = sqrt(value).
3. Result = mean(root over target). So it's 1.27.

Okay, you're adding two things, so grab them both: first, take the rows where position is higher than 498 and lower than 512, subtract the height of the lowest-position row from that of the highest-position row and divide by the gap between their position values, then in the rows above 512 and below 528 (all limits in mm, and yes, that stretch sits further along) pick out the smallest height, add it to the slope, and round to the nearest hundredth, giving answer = 1.39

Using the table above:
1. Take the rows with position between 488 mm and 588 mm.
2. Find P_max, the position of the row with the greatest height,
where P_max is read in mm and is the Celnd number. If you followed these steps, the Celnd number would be 490 mm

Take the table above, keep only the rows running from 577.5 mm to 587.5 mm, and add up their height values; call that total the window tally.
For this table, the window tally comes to 3.1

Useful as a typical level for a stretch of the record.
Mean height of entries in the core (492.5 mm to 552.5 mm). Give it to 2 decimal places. 1.59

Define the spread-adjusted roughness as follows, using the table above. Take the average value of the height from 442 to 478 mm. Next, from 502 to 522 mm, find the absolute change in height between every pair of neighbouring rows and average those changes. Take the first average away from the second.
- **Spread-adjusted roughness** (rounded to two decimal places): -1.47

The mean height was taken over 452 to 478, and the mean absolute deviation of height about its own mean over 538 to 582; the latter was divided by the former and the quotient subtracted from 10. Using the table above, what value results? 9.96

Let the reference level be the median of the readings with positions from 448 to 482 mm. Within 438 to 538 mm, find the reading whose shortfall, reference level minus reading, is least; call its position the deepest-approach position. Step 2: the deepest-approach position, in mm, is 485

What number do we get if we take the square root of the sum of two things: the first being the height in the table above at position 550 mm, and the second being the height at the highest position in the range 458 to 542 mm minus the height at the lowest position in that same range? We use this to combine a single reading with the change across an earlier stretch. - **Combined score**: 1.14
